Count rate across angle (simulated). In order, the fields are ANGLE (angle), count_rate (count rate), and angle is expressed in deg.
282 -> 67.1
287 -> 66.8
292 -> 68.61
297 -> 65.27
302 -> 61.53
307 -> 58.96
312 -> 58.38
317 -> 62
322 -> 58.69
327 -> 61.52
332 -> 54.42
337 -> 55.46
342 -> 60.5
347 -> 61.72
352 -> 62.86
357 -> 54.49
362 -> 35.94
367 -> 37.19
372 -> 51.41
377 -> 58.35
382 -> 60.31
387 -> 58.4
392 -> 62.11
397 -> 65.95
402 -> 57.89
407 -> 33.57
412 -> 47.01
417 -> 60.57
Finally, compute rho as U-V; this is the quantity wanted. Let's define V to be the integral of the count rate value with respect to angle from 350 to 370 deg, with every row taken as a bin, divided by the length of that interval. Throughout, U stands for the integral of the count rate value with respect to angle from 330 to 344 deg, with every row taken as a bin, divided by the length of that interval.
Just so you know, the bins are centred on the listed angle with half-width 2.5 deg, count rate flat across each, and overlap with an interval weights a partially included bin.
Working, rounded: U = 56.7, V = 47.3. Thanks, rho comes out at 9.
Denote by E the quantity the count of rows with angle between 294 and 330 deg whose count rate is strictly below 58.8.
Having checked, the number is 2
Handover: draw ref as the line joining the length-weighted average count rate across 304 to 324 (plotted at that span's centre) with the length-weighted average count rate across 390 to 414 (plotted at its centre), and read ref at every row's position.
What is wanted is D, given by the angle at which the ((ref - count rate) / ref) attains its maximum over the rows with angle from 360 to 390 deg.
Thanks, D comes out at 362 deg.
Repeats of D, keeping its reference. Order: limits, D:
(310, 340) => 332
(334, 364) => 362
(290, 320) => 312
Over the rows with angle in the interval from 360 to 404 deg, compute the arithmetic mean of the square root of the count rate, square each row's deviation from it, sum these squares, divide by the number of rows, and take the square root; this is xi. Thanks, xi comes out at 0.72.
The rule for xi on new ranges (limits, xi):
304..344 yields 0.17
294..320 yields 0.16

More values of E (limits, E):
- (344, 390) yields 6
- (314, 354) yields 3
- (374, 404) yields 3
